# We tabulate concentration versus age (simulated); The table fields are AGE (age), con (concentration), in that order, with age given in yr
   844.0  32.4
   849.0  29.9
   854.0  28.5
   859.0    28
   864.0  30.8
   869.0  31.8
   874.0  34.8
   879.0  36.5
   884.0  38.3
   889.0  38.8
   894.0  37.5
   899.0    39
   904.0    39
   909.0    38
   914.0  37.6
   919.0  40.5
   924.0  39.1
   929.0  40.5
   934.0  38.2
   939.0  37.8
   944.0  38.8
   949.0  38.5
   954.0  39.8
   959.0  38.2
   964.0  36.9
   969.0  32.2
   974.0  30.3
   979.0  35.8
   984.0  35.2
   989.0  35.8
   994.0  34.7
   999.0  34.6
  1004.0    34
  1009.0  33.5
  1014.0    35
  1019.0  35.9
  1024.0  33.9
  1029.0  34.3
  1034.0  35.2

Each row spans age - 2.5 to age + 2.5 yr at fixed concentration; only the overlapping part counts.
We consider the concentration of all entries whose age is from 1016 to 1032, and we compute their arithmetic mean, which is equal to 34.7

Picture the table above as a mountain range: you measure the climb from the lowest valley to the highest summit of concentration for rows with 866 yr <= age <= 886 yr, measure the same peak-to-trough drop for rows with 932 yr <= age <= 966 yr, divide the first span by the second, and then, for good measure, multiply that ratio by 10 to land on 22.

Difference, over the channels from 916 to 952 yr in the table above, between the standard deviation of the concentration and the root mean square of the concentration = -38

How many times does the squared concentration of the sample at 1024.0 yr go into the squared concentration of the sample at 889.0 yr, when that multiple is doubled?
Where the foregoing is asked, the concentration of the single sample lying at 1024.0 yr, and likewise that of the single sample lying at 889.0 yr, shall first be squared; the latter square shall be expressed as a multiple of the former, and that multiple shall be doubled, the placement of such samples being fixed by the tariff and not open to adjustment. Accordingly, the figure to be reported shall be 2.6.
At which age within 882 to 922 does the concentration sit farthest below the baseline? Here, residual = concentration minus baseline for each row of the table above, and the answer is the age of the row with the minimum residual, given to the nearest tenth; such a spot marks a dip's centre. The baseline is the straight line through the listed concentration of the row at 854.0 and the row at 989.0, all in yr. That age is 914.0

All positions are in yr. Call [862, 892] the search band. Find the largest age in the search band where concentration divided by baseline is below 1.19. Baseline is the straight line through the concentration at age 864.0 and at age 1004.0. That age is 879.0 yr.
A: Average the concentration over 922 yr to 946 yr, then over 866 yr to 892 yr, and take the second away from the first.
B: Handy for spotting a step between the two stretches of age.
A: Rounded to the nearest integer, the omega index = 3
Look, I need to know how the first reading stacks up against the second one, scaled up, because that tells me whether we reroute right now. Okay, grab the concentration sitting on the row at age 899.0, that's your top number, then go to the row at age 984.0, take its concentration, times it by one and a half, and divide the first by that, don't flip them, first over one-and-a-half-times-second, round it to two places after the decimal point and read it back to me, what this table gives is 0.74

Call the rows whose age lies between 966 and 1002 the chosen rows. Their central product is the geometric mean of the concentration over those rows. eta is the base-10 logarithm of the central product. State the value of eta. 1.53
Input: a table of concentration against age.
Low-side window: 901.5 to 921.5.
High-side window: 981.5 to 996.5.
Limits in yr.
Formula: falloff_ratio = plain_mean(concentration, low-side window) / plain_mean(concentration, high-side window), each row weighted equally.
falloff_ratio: 1.101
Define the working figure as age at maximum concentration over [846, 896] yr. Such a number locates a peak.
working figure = 889.0 yr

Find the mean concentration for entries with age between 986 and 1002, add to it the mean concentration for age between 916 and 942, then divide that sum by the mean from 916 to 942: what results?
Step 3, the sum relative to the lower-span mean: 1.89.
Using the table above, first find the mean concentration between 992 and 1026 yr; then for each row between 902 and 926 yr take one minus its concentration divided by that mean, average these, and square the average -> 0.016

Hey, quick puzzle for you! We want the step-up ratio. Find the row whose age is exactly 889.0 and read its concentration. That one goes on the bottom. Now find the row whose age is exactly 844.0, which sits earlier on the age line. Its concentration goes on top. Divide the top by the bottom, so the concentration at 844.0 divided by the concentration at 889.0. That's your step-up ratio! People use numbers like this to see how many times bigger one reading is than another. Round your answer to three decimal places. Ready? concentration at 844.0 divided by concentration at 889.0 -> 0.835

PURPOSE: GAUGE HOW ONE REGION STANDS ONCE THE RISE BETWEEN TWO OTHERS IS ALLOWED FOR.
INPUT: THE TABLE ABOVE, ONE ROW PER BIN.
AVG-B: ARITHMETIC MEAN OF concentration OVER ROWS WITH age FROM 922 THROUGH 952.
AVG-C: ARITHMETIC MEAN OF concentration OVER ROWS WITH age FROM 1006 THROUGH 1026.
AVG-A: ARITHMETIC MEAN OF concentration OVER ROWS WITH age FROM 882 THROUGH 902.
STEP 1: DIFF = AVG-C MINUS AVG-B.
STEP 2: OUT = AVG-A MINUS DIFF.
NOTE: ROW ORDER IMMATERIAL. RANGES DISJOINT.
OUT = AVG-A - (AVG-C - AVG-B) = 43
